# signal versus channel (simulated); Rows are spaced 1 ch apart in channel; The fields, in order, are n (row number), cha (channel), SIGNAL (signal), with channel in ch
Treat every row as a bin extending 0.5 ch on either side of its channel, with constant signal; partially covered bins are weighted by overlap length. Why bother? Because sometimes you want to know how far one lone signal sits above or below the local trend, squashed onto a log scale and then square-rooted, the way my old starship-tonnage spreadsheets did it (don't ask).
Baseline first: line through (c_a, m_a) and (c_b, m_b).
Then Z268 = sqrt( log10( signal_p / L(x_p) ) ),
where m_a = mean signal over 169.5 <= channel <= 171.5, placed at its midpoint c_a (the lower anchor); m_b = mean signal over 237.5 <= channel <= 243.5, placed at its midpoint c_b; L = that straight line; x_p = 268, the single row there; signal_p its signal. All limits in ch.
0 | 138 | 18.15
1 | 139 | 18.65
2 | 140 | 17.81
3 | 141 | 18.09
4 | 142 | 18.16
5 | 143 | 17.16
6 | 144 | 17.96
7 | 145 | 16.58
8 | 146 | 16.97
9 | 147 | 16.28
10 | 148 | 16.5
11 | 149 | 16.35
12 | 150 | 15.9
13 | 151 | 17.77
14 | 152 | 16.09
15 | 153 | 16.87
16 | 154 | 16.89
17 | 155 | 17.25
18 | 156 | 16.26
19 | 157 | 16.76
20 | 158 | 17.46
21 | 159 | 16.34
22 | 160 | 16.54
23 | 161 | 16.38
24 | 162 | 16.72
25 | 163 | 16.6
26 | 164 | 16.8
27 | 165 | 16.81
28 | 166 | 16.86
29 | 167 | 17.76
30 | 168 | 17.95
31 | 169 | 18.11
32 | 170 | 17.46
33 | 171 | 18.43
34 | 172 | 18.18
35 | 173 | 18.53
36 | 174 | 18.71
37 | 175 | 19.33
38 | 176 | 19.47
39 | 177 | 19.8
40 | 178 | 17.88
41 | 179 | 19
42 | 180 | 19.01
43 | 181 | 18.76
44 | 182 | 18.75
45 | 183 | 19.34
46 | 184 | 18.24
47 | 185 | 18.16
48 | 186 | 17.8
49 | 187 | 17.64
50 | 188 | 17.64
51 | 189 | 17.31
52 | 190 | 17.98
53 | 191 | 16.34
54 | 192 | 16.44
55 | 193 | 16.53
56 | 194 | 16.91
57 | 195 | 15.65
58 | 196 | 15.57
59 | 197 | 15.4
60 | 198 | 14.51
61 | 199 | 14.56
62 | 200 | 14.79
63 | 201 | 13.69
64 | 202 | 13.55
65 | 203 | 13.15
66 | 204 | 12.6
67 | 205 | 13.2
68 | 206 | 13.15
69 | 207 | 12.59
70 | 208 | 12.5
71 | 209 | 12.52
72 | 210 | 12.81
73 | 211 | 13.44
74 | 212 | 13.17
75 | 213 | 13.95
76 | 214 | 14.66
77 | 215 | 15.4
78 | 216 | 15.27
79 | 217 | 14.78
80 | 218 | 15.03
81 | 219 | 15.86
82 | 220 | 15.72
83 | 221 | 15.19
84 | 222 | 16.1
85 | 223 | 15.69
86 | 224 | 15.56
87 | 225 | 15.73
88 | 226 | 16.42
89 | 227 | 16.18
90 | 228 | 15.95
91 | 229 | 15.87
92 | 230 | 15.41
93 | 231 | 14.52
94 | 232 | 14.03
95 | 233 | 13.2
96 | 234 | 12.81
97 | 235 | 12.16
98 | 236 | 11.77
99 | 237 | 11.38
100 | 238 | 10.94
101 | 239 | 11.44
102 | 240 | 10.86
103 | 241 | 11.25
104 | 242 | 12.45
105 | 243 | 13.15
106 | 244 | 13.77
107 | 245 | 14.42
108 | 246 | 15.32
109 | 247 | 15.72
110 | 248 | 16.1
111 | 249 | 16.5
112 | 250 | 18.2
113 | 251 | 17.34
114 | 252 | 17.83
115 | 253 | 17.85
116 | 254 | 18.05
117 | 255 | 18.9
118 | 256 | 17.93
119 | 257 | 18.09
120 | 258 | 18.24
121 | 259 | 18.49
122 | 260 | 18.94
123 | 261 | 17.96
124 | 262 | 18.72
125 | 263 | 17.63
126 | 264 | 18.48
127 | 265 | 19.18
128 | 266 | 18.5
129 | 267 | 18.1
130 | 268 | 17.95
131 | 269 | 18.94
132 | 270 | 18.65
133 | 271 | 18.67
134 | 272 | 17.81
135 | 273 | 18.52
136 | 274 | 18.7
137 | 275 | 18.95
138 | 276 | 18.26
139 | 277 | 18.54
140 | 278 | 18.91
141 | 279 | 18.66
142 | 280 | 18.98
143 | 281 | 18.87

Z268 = 0.54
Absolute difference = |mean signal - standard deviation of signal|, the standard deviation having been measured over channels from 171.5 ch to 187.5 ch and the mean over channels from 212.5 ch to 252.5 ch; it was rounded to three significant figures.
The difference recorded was 14.0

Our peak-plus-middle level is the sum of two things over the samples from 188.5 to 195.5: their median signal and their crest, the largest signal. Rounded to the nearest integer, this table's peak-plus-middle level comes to 35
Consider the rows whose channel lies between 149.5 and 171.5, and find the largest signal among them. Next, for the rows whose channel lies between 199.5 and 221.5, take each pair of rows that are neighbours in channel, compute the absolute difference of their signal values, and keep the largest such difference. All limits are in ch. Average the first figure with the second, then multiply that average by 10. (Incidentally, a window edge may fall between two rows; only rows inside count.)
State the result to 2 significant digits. 98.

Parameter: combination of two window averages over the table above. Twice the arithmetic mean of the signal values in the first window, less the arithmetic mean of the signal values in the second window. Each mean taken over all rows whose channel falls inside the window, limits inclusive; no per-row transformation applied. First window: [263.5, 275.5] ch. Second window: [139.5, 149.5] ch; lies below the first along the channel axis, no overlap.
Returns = 19.9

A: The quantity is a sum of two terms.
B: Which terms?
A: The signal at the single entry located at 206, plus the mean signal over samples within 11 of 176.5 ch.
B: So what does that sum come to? 32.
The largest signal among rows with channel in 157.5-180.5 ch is 19.8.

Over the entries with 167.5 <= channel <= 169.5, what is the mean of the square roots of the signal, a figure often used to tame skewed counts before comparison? 4.25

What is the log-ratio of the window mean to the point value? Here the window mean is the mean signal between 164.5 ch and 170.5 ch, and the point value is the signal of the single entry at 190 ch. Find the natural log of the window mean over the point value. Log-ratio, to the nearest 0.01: -0.03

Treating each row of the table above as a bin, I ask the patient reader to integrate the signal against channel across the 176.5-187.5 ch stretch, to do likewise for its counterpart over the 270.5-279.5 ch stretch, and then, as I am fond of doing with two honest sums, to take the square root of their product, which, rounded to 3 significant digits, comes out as 185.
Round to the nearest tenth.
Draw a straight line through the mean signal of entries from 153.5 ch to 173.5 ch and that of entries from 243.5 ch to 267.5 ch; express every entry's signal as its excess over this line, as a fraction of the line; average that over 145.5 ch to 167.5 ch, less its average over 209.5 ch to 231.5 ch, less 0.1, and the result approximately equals 0.0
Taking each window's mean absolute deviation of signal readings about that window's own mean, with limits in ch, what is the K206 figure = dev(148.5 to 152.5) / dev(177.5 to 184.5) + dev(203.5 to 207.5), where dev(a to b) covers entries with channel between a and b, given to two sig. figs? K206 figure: 2.0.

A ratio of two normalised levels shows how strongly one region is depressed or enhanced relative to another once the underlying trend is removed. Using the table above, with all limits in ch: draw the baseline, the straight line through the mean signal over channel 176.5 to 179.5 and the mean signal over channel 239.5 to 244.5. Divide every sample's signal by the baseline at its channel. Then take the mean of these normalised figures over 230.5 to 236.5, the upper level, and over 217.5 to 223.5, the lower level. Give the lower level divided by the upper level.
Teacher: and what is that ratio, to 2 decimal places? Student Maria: 1.08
